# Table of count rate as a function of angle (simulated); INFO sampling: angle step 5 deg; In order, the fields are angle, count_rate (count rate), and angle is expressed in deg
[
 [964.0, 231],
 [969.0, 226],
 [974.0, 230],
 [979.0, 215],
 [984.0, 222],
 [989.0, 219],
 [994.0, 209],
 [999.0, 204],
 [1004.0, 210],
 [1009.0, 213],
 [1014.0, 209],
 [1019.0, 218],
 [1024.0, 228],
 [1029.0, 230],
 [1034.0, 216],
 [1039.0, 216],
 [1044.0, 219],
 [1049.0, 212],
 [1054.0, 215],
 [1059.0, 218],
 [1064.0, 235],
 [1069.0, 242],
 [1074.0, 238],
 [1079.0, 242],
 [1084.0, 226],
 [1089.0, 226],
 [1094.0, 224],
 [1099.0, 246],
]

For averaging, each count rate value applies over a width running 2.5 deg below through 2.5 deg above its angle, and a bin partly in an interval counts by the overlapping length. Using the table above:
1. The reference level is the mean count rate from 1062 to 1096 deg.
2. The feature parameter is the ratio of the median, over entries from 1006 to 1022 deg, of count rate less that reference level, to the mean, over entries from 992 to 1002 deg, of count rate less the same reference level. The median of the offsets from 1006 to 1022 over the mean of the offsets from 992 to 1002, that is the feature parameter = 0.76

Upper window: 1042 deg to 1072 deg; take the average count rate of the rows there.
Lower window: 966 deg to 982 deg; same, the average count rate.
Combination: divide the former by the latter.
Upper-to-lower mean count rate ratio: 1.00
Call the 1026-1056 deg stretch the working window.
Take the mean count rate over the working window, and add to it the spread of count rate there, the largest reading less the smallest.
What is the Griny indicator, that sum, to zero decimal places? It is 236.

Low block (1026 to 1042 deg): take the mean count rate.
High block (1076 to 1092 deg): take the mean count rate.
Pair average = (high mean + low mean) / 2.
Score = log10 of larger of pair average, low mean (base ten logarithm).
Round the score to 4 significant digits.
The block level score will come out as 2.354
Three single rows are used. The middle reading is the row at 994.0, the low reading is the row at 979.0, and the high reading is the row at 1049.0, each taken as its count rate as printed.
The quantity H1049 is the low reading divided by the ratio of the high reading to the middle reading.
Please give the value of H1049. 212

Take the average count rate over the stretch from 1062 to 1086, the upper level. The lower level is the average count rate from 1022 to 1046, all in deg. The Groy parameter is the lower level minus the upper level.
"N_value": -15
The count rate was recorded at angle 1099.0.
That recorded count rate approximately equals 246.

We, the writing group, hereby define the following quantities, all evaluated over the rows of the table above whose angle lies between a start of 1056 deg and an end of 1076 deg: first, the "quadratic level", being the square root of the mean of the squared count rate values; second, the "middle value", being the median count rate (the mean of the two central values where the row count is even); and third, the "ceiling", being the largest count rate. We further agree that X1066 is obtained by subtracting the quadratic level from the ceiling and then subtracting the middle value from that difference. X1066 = -228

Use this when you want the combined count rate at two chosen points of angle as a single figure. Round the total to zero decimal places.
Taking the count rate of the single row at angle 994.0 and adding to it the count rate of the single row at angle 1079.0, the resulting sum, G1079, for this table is 451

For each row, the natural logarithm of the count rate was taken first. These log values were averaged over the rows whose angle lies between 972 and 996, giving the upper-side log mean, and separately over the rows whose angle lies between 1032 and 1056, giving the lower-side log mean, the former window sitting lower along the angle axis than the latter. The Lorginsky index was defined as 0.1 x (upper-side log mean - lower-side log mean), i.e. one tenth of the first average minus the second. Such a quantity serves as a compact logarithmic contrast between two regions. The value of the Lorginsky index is 0.0015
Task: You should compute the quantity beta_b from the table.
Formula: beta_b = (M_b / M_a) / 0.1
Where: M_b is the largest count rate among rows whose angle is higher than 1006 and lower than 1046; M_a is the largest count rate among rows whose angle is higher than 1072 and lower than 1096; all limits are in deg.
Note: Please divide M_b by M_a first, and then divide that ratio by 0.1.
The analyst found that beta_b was 9.5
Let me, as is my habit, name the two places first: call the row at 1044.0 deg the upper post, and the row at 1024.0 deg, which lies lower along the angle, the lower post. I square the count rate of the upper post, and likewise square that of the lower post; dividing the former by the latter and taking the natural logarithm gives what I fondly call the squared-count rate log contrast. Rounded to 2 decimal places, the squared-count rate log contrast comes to -0.08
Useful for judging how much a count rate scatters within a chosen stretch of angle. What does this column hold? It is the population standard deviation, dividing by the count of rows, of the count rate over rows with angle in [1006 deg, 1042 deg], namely 7.1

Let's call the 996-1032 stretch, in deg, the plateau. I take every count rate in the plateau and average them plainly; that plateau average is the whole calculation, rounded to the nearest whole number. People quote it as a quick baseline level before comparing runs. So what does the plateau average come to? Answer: 216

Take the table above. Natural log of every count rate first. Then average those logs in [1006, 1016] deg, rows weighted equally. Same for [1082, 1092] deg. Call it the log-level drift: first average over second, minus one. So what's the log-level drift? -0.013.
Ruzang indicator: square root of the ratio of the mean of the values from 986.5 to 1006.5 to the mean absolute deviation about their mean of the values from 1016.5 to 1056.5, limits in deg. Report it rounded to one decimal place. 6.6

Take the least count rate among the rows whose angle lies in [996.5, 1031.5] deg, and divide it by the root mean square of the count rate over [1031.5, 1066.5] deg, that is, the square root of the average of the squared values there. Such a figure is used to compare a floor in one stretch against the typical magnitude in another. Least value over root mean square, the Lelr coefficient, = 0.932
